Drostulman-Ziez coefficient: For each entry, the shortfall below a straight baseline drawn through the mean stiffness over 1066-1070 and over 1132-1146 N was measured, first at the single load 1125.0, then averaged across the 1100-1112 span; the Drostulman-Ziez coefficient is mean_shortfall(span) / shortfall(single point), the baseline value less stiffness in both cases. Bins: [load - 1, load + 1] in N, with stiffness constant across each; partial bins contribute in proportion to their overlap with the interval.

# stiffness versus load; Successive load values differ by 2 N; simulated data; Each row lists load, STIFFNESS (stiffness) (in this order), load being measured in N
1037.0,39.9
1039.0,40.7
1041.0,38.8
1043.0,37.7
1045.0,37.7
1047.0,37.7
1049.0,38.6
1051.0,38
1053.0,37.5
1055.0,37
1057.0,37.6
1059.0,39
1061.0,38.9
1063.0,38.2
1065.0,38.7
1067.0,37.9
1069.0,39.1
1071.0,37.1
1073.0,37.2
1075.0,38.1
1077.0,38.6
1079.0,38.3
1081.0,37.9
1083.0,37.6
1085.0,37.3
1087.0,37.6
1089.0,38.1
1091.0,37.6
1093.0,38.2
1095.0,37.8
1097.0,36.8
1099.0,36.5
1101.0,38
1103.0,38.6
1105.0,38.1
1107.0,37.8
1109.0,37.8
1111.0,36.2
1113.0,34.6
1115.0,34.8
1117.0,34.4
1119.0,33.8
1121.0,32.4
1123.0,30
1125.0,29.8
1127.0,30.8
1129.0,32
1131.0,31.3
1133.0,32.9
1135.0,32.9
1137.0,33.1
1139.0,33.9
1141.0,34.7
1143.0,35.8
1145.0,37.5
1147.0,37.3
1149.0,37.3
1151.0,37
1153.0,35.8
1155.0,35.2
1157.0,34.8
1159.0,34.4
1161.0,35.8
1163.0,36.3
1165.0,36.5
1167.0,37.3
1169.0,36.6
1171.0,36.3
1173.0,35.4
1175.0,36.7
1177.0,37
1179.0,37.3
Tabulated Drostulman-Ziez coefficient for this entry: -0.27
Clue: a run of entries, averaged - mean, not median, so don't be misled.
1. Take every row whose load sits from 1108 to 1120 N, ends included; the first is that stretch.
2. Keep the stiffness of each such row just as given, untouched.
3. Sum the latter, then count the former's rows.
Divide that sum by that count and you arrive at 35.3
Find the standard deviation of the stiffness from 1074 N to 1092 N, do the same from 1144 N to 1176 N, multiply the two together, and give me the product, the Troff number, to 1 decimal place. 0.4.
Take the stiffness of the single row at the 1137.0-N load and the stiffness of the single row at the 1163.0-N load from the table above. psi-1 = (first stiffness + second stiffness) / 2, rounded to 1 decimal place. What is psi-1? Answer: 34.7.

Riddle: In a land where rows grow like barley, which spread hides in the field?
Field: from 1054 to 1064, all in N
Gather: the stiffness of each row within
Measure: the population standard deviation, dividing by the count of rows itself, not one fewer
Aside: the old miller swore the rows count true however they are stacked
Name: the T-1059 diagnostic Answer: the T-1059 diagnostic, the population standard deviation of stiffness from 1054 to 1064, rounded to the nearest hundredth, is 0.76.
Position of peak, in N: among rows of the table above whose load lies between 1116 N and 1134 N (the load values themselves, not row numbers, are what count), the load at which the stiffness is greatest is 1117.0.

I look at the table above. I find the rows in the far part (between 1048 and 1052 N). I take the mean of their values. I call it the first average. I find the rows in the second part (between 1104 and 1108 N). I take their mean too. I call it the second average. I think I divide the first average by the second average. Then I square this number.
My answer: 1.02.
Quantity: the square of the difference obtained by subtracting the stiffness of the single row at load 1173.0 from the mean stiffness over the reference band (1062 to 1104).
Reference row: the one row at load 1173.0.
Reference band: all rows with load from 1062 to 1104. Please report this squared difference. 6.1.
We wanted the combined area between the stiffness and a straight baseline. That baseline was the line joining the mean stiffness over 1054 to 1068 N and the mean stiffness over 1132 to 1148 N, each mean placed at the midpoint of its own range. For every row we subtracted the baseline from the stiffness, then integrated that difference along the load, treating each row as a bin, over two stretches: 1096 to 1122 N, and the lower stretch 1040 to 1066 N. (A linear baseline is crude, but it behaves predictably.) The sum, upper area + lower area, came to -10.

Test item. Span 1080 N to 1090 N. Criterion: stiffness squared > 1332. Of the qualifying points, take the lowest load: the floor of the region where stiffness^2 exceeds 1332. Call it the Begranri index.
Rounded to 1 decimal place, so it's 1081.0 N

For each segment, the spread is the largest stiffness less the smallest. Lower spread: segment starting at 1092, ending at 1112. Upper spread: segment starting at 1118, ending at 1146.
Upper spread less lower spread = 5.3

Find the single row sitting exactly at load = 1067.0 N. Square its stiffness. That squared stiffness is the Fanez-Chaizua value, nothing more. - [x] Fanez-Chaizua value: 1436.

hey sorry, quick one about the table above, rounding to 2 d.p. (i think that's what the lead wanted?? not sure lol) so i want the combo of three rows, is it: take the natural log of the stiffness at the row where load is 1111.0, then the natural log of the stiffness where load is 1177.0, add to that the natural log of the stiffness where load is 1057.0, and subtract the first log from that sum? 3.65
